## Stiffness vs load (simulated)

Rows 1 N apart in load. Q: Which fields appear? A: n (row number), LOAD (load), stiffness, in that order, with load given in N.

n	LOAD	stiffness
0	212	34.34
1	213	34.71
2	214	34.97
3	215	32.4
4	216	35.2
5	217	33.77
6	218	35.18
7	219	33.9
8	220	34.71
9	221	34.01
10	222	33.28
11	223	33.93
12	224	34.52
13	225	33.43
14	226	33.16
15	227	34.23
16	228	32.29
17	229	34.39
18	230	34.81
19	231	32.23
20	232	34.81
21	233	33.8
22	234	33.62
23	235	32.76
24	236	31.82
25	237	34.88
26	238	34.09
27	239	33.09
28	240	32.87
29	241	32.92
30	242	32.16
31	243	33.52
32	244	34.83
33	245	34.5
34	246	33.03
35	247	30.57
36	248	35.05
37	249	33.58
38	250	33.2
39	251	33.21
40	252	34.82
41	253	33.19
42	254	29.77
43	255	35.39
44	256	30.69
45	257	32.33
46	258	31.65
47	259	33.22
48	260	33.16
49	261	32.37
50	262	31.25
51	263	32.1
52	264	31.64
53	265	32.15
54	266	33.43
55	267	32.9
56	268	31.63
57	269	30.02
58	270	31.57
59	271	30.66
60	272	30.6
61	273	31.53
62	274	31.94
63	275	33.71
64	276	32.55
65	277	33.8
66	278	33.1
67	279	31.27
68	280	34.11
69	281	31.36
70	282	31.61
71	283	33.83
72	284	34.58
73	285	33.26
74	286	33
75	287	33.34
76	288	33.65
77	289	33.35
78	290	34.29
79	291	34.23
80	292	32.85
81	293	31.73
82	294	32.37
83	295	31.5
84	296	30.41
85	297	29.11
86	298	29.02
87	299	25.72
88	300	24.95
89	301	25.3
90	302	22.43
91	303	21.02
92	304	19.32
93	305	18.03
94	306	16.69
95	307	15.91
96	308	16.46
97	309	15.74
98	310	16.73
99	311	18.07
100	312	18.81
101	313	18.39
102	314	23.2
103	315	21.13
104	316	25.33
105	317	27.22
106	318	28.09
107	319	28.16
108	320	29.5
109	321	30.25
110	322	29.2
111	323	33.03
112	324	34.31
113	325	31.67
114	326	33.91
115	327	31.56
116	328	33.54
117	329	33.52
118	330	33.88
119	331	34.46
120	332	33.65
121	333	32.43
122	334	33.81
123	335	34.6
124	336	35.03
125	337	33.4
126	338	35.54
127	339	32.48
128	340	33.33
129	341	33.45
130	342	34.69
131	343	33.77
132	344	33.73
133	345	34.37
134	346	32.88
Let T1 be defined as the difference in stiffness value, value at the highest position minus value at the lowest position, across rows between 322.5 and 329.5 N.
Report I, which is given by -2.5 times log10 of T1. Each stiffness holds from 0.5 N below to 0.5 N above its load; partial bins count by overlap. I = 0.8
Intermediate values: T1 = 0.5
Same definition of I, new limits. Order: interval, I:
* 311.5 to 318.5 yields -2.4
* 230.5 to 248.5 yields -1.1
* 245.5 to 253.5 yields 2.0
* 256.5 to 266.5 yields -0.1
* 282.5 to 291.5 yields 1.0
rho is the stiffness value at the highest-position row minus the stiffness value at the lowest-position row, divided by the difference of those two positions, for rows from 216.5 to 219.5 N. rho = 0.1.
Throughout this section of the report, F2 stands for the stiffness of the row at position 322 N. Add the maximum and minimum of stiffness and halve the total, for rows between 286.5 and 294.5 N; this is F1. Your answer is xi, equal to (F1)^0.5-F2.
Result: -23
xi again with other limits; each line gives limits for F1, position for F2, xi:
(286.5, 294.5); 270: -26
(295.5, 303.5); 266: -28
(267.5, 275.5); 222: -28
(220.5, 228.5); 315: -15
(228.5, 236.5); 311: -12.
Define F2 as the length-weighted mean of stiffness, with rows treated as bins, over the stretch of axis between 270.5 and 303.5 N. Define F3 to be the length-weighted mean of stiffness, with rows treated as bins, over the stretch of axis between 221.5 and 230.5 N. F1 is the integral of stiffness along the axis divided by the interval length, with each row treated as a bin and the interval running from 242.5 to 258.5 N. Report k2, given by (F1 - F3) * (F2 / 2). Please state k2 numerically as -11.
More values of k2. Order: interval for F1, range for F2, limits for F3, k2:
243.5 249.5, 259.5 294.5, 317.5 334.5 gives 25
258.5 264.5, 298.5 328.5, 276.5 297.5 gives -5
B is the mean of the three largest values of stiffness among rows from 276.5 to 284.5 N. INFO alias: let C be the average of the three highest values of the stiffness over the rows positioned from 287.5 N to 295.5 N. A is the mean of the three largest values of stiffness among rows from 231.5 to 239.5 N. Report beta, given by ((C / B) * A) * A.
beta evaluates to 1193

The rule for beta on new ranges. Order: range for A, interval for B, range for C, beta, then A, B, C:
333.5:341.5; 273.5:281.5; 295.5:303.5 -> 1071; 35.1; 33.9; 29.5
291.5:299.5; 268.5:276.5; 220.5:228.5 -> 1093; 32.3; 32.7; 34.3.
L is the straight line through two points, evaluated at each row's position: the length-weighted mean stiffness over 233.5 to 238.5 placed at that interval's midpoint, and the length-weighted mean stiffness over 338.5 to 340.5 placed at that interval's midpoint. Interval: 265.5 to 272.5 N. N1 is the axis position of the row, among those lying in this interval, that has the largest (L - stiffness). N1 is 269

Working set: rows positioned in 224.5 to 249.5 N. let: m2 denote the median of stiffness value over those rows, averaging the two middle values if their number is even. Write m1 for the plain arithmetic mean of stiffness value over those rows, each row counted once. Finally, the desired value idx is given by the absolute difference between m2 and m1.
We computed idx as 0.06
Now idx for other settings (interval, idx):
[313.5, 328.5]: 0.16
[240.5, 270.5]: 0.25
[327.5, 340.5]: 0.17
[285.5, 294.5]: 0.14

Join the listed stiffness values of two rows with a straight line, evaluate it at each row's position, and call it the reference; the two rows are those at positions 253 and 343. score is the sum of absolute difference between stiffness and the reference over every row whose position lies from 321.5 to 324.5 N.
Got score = 6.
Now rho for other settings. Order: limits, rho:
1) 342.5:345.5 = 0.3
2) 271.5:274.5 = 0.7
